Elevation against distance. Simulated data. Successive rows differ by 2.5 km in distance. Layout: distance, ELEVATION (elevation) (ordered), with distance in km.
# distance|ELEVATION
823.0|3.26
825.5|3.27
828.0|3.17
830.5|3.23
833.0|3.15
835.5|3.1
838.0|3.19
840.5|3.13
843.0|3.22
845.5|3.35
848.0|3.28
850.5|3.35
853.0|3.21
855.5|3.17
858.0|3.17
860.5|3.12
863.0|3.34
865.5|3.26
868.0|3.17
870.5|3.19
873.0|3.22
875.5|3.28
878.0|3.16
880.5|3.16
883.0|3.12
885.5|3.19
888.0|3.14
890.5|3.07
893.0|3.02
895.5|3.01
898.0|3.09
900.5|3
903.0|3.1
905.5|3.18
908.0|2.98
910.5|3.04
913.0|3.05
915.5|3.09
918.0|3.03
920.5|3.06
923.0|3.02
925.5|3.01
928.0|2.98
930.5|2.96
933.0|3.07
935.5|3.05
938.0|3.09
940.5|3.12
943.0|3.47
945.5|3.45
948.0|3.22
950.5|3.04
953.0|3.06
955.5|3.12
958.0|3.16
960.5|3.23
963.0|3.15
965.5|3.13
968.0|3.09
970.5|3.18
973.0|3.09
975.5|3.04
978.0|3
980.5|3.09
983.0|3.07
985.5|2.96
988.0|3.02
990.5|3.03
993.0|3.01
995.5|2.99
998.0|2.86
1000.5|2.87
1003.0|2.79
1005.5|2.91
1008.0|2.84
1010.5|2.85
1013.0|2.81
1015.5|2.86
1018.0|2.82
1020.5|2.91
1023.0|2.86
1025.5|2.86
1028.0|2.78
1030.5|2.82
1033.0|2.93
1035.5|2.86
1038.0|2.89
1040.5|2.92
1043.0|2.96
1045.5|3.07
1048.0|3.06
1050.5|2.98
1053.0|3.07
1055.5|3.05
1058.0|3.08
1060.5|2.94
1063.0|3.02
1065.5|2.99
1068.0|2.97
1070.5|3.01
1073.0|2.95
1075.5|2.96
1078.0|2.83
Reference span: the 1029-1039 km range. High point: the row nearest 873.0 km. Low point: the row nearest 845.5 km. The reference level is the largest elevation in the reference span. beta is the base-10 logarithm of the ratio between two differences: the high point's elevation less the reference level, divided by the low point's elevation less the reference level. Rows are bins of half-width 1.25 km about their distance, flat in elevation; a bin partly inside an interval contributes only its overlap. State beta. -0.16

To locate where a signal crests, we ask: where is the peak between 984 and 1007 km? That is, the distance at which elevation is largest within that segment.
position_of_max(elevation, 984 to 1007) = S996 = 990.5 km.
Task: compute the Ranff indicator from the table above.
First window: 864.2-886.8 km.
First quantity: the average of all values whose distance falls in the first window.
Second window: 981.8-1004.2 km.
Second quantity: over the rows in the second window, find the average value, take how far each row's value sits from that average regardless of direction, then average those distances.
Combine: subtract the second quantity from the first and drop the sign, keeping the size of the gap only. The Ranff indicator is 3.12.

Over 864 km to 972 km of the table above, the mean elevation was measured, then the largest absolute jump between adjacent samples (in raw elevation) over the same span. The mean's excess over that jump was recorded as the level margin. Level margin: 2.77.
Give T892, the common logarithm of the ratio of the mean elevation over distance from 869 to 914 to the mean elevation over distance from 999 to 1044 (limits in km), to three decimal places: 0.036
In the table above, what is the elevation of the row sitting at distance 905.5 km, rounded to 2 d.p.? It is 3.18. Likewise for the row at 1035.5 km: 2.86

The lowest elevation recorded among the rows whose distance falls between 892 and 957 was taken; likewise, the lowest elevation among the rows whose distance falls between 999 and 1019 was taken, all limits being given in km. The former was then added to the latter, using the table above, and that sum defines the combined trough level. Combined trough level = 5.75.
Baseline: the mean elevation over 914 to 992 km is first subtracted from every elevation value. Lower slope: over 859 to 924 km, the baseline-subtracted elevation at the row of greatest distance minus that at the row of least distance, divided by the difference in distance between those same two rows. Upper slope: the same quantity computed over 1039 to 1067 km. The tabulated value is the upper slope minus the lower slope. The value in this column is 0.0044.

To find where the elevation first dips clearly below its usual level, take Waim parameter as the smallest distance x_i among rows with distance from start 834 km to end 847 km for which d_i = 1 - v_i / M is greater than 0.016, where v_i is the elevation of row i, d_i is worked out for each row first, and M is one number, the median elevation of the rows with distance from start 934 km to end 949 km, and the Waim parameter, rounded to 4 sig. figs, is 835.5 km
